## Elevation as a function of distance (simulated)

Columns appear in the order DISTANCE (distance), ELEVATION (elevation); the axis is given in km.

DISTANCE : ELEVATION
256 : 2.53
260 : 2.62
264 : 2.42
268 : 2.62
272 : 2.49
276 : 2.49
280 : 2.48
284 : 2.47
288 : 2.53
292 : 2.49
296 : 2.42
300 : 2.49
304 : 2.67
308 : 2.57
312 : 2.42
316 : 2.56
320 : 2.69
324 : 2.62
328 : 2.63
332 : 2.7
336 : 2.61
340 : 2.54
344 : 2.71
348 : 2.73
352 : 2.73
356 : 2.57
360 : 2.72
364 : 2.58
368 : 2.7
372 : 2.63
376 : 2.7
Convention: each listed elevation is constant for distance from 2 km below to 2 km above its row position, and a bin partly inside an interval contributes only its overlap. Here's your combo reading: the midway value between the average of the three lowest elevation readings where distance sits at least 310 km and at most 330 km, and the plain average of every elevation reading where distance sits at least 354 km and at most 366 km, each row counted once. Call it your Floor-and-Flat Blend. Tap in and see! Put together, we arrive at 2.58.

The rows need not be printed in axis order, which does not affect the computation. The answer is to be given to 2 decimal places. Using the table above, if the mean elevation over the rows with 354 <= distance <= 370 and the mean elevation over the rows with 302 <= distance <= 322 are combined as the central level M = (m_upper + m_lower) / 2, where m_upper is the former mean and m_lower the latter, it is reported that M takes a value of 2.61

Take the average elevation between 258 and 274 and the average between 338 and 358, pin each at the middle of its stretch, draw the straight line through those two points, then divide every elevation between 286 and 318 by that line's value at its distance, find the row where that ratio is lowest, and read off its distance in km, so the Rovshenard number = 312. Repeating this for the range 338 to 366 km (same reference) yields 340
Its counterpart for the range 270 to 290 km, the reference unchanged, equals 284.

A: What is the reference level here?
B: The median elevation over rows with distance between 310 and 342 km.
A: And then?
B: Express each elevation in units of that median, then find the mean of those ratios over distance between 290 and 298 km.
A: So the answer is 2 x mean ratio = 1.88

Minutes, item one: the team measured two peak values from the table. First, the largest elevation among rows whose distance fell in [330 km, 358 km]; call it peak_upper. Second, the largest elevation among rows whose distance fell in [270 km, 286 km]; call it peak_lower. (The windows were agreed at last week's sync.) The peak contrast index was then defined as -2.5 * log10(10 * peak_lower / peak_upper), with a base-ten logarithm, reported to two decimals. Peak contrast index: -2.40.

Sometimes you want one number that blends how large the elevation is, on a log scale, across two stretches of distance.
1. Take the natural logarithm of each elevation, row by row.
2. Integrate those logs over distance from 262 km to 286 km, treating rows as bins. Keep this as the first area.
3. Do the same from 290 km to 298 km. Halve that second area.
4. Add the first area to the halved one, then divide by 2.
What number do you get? 13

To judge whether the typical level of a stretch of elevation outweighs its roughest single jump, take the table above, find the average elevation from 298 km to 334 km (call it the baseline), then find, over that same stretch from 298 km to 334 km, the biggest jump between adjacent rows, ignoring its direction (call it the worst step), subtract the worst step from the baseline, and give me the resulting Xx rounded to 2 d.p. 2.41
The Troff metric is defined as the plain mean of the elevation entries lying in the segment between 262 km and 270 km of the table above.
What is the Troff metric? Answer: 2.52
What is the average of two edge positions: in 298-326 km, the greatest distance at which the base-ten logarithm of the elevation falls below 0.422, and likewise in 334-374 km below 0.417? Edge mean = 344 km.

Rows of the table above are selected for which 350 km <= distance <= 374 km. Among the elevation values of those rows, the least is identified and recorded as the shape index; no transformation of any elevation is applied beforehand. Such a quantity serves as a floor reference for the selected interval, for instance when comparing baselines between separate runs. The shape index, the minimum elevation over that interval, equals 2.57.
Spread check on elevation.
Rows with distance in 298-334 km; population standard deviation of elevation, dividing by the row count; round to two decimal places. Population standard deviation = 0.09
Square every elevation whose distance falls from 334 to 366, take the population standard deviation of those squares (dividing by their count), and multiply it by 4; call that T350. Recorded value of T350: 1.6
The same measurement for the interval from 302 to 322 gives 2.0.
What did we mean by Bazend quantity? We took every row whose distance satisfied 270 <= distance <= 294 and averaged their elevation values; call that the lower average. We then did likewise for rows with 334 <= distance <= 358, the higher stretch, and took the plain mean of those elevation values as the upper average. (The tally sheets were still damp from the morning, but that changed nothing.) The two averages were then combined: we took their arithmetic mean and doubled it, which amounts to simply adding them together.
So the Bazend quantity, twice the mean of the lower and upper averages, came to 5.14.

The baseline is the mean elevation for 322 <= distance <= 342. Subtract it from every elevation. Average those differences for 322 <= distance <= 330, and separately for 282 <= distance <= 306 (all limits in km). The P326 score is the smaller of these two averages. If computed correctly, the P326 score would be -0.11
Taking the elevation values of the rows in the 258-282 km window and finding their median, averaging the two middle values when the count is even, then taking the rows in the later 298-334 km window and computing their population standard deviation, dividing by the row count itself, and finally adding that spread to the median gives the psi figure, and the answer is 2.58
